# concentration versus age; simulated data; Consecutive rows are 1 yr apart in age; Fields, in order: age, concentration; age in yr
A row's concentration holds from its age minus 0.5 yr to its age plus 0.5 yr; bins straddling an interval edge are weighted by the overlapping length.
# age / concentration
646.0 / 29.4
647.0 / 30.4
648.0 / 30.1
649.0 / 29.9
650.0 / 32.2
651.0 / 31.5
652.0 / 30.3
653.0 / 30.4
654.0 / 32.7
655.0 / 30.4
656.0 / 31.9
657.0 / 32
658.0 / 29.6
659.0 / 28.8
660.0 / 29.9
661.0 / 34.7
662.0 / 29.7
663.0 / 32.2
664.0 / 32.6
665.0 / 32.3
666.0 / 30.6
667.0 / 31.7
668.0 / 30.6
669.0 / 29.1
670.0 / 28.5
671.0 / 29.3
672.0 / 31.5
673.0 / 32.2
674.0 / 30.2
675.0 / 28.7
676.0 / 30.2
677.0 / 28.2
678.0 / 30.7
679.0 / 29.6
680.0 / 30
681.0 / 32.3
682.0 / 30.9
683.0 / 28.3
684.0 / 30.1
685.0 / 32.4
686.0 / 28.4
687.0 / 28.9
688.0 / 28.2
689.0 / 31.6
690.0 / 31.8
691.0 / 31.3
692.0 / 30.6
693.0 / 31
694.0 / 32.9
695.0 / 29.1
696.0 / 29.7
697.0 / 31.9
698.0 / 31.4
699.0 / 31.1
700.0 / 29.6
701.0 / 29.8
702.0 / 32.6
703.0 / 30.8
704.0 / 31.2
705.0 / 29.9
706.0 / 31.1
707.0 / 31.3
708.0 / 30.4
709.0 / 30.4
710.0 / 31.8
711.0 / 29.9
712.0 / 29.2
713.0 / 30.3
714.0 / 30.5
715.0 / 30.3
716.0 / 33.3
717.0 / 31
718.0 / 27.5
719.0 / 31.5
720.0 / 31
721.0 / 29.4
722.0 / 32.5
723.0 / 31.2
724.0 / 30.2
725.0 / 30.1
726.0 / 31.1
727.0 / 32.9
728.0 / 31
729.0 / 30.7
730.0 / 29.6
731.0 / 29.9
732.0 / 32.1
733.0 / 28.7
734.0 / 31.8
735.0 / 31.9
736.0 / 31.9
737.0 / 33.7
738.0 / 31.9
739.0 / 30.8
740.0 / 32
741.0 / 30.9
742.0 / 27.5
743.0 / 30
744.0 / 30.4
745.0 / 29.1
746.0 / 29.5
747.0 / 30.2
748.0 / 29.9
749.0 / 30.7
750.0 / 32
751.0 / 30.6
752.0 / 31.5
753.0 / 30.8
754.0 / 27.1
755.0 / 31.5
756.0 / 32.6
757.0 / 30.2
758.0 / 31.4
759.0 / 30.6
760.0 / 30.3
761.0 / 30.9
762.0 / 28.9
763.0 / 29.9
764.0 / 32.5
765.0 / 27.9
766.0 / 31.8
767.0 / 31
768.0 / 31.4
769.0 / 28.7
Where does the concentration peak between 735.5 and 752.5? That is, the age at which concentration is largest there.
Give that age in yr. 737.0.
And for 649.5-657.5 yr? 654.0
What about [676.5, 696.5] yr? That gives 694.0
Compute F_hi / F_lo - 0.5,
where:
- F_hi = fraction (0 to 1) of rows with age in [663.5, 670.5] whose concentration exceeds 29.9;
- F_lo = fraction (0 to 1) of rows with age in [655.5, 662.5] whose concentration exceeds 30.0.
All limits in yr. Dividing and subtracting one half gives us 1.2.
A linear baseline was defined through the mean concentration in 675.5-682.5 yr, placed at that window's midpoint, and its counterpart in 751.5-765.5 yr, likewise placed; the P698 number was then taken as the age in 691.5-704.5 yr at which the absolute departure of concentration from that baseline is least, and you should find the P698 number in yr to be 692.0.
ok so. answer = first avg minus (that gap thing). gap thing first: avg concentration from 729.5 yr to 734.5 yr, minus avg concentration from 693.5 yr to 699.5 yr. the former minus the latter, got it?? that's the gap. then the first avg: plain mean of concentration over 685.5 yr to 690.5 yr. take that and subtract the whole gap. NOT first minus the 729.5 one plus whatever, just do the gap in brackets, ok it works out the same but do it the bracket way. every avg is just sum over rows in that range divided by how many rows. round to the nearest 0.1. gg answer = 30.4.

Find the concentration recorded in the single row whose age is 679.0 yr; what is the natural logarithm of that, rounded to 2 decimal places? 3.39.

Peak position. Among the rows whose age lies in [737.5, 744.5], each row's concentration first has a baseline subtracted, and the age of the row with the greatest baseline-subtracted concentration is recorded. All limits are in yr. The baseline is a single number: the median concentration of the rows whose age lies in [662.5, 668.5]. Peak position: 740.0 yr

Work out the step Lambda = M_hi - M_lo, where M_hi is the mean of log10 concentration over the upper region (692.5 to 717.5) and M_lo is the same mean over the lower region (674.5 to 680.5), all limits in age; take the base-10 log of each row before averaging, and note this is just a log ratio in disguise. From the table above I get 0.018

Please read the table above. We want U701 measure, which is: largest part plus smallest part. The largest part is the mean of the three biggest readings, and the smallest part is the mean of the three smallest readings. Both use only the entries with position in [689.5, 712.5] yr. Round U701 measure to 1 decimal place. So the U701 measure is 61.8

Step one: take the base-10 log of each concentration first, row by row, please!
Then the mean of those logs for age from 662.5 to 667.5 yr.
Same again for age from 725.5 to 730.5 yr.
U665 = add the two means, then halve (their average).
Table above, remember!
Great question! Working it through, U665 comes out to 1.50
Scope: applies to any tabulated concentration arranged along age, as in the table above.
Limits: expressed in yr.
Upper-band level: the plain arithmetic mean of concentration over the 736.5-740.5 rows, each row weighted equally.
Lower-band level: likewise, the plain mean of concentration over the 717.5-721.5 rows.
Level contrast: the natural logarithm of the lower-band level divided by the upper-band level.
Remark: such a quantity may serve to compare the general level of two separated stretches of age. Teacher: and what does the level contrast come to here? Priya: -0.073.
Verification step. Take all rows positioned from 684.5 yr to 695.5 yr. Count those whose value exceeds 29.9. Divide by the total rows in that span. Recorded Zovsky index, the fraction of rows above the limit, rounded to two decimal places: 0.64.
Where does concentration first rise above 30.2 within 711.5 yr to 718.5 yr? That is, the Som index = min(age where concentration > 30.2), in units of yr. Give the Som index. 713.0 yr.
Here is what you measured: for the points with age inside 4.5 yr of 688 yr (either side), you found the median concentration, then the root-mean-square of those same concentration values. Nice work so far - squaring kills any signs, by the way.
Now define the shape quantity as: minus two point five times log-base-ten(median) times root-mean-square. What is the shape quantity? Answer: -113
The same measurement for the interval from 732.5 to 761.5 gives -114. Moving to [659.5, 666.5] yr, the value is -120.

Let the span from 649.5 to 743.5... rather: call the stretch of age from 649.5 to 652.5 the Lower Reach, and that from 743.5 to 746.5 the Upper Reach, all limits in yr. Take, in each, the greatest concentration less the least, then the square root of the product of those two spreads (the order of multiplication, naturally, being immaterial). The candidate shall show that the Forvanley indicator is 1.6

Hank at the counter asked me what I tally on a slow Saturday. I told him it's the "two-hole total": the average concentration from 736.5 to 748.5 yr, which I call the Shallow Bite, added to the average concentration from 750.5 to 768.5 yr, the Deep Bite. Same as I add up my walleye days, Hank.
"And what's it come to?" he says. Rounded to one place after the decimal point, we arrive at 61.1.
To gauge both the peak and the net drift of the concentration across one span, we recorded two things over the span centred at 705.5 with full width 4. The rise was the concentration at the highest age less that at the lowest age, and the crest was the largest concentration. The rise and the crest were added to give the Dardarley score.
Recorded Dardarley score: 31.4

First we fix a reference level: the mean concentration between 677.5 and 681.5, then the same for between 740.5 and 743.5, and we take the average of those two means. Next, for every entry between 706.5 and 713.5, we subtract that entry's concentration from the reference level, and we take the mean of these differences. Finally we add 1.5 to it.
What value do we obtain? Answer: 1.09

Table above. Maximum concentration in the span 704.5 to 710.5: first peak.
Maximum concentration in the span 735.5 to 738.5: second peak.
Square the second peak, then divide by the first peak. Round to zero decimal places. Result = 36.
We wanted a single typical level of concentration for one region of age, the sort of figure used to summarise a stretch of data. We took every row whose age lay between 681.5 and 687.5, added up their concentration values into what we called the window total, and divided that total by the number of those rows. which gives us 29.8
